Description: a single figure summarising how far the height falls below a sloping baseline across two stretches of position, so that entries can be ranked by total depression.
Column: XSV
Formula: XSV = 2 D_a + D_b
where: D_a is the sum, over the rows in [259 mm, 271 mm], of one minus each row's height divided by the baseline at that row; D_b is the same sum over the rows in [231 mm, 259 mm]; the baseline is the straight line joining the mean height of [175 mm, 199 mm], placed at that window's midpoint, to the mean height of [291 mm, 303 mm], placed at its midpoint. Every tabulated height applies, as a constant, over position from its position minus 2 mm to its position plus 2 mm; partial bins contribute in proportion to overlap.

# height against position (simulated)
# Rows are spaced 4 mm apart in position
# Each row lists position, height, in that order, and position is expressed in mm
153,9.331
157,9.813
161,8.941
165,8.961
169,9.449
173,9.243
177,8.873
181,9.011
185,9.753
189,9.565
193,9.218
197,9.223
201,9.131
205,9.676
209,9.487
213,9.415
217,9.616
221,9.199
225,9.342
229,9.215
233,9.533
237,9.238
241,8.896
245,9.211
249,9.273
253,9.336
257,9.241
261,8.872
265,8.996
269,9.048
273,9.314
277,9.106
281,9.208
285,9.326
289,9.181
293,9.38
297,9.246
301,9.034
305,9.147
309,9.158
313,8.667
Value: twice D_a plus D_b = 0.17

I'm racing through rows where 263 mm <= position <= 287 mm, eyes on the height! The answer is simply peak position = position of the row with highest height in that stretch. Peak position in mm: 285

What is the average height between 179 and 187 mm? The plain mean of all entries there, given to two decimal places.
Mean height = 9.38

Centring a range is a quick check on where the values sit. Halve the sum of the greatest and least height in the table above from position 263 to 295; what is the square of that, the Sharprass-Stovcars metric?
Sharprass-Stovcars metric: 84.4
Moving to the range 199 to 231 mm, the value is 88.4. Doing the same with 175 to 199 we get 86.7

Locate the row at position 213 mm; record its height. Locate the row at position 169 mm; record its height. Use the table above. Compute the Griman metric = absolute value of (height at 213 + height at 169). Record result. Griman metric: 18.86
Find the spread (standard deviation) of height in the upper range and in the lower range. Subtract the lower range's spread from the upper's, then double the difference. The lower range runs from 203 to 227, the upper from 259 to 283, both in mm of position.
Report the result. -0.04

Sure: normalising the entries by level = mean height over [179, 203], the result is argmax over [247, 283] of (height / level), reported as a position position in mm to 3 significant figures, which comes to 253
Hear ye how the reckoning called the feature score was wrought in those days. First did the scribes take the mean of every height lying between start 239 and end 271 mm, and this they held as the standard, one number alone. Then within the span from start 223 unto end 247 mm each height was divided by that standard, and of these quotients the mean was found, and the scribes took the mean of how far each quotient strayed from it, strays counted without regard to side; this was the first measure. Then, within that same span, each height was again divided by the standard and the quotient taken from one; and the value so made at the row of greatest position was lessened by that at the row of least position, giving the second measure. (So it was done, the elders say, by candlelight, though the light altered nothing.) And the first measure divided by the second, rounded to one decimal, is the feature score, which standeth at 1.0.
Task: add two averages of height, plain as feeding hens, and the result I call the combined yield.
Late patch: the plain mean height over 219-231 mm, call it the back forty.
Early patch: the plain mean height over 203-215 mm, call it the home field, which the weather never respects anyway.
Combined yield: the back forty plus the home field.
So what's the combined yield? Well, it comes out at 18.8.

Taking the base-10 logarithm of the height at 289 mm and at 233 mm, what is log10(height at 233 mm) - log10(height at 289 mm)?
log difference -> 0.016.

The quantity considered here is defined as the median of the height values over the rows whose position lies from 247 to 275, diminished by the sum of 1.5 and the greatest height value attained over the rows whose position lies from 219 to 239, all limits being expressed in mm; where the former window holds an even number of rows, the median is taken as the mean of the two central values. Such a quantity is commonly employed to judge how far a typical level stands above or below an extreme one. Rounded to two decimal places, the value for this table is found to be -1.79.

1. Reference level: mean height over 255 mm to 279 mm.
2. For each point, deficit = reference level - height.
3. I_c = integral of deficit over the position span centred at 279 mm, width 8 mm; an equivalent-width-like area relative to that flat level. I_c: 0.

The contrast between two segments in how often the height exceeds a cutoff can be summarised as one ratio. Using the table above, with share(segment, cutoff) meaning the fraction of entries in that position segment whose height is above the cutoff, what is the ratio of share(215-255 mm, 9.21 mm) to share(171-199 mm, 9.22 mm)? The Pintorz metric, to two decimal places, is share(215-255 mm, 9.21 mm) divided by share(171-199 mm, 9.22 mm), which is 1.40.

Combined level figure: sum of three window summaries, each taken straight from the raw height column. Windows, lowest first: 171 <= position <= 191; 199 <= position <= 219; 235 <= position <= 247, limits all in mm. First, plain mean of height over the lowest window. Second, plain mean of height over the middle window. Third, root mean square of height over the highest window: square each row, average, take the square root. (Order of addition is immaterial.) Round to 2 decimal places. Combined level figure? 27.87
